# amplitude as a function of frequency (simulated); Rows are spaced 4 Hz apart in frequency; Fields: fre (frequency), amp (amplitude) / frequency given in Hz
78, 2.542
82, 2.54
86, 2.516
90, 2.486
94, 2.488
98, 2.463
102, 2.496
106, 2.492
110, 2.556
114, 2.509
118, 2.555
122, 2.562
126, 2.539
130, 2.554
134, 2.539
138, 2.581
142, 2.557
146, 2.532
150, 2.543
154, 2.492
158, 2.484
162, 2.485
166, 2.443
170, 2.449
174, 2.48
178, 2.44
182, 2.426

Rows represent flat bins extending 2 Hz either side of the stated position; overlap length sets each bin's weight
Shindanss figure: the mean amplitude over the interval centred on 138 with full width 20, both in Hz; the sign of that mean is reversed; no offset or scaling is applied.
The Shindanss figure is -2.55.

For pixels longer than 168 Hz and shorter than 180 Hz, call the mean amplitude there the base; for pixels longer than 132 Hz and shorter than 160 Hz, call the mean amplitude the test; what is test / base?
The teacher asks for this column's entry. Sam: 1.03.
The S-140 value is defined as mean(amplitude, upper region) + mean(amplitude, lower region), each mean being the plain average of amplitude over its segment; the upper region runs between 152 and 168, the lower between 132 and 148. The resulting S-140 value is 5.03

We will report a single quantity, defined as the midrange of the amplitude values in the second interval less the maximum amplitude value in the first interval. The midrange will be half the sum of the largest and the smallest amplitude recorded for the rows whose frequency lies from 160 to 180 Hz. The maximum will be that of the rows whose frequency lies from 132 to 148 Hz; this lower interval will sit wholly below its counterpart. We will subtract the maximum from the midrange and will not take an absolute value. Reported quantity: -0.12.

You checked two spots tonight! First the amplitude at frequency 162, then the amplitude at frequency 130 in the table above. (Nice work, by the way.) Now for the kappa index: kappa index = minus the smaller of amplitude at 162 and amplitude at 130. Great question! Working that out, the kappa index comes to -2.485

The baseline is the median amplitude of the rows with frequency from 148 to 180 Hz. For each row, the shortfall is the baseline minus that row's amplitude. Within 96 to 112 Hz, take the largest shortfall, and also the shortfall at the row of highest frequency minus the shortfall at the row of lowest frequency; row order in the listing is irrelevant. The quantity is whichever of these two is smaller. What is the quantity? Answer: -0.093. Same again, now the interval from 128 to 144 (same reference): -0.057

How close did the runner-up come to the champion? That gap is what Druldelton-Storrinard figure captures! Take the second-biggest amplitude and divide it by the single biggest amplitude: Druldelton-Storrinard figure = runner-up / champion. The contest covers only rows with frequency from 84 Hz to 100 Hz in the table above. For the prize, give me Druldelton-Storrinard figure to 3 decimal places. 0.989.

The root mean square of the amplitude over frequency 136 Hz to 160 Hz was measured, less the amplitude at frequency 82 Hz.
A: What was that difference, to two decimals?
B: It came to -0.01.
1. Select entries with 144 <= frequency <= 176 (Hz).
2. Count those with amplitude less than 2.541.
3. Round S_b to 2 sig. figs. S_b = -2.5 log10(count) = -2.1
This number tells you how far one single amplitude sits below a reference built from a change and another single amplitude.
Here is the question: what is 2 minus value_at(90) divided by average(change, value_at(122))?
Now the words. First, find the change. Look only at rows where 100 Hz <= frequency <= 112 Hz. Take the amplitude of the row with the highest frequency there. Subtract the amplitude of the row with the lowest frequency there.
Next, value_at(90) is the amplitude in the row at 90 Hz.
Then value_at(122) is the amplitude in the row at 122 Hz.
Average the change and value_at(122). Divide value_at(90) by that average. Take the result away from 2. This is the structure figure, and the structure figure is 0.10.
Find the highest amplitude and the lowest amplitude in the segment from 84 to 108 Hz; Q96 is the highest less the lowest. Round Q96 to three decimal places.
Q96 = 0.053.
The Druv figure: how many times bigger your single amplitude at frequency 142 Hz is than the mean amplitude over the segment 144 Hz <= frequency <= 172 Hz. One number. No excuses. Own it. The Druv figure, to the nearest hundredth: 1.03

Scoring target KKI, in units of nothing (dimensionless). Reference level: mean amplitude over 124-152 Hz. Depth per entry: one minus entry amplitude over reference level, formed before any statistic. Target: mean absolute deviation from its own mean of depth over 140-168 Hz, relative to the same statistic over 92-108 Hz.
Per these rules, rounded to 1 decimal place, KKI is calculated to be 3.1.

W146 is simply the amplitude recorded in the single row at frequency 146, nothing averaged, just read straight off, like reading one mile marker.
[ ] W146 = 2.532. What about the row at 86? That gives 2.516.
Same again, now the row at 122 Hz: 2.562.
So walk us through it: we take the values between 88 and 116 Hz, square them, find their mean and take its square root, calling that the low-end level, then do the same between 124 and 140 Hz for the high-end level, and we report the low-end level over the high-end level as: 0.979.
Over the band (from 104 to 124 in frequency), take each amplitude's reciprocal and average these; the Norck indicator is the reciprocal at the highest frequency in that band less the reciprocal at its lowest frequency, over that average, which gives -0.028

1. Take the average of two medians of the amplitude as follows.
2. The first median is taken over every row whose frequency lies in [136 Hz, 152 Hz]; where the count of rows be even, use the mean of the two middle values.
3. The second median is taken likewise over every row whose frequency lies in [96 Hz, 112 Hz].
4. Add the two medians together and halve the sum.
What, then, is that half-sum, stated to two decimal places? 2.52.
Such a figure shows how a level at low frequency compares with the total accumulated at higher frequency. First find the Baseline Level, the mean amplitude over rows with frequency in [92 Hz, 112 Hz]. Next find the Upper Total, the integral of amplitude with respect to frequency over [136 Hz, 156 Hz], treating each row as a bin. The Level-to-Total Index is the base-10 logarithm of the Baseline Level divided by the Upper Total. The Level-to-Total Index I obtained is -1.308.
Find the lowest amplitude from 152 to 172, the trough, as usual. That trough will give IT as 2.443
